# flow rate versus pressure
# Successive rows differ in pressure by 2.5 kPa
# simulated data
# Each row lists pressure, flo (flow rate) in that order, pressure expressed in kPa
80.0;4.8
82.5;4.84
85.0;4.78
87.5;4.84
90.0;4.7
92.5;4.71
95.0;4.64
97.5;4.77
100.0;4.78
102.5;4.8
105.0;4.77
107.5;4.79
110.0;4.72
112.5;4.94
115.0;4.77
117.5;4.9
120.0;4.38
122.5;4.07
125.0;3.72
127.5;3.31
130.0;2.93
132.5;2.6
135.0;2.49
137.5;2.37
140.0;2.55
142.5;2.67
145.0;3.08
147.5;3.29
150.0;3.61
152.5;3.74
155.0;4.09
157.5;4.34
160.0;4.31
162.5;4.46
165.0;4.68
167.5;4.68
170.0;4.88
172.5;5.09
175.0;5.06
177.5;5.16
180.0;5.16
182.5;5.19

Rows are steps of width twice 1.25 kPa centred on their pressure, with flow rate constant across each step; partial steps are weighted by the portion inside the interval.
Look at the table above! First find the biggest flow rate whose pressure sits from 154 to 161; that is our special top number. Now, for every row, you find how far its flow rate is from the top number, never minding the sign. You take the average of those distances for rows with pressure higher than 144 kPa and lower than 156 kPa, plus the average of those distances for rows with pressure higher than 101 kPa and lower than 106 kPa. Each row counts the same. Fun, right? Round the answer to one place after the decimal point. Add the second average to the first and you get 1.2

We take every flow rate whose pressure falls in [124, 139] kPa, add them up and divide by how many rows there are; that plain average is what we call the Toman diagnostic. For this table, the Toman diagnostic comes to 2.9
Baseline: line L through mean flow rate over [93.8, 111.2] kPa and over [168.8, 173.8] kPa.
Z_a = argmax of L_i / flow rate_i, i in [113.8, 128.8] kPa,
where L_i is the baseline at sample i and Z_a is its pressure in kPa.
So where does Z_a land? 127.5 kPa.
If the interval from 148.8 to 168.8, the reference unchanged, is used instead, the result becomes 150.0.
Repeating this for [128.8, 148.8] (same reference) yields 137.5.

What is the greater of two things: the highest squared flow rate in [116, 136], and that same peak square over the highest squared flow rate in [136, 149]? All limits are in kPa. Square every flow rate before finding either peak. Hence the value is 24.0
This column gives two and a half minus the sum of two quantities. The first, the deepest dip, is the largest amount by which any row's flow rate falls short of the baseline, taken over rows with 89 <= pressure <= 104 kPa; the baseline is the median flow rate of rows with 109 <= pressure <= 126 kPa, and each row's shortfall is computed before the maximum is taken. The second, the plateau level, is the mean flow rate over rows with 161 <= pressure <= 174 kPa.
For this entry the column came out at -2.3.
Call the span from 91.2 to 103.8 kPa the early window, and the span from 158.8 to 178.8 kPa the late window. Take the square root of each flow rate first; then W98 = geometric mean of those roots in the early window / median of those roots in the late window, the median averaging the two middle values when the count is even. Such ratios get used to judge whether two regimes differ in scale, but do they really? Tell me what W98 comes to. 1.00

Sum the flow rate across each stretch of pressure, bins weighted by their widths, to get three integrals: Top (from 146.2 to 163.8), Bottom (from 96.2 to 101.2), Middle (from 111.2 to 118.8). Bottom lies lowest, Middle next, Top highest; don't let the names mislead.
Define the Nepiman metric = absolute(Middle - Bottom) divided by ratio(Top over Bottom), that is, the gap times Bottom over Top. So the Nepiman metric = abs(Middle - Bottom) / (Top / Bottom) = 4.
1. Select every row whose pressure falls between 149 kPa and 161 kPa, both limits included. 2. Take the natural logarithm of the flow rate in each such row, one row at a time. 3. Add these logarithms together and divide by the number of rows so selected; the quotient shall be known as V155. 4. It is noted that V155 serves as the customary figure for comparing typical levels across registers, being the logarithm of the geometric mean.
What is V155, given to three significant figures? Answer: 1.39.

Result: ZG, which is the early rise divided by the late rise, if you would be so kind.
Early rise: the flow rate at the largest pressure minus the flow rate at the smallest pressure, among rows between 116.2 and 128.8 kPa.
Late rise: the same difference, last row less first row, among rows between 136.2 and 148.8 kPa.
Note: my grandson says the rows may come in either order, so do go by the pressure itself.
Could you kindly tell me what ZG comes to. -1.7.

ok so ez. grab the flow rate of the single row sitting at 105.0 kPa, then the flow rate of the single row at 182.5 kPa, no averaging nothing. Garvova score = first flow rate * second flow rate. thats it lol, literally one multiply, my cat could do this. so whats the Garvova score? 24.8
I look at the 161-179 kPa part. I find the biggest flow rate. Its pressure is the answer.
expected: 177.5 kPa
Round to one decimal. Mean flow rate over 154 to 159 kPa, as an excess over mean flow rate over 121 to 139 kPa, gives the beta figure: 1.1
